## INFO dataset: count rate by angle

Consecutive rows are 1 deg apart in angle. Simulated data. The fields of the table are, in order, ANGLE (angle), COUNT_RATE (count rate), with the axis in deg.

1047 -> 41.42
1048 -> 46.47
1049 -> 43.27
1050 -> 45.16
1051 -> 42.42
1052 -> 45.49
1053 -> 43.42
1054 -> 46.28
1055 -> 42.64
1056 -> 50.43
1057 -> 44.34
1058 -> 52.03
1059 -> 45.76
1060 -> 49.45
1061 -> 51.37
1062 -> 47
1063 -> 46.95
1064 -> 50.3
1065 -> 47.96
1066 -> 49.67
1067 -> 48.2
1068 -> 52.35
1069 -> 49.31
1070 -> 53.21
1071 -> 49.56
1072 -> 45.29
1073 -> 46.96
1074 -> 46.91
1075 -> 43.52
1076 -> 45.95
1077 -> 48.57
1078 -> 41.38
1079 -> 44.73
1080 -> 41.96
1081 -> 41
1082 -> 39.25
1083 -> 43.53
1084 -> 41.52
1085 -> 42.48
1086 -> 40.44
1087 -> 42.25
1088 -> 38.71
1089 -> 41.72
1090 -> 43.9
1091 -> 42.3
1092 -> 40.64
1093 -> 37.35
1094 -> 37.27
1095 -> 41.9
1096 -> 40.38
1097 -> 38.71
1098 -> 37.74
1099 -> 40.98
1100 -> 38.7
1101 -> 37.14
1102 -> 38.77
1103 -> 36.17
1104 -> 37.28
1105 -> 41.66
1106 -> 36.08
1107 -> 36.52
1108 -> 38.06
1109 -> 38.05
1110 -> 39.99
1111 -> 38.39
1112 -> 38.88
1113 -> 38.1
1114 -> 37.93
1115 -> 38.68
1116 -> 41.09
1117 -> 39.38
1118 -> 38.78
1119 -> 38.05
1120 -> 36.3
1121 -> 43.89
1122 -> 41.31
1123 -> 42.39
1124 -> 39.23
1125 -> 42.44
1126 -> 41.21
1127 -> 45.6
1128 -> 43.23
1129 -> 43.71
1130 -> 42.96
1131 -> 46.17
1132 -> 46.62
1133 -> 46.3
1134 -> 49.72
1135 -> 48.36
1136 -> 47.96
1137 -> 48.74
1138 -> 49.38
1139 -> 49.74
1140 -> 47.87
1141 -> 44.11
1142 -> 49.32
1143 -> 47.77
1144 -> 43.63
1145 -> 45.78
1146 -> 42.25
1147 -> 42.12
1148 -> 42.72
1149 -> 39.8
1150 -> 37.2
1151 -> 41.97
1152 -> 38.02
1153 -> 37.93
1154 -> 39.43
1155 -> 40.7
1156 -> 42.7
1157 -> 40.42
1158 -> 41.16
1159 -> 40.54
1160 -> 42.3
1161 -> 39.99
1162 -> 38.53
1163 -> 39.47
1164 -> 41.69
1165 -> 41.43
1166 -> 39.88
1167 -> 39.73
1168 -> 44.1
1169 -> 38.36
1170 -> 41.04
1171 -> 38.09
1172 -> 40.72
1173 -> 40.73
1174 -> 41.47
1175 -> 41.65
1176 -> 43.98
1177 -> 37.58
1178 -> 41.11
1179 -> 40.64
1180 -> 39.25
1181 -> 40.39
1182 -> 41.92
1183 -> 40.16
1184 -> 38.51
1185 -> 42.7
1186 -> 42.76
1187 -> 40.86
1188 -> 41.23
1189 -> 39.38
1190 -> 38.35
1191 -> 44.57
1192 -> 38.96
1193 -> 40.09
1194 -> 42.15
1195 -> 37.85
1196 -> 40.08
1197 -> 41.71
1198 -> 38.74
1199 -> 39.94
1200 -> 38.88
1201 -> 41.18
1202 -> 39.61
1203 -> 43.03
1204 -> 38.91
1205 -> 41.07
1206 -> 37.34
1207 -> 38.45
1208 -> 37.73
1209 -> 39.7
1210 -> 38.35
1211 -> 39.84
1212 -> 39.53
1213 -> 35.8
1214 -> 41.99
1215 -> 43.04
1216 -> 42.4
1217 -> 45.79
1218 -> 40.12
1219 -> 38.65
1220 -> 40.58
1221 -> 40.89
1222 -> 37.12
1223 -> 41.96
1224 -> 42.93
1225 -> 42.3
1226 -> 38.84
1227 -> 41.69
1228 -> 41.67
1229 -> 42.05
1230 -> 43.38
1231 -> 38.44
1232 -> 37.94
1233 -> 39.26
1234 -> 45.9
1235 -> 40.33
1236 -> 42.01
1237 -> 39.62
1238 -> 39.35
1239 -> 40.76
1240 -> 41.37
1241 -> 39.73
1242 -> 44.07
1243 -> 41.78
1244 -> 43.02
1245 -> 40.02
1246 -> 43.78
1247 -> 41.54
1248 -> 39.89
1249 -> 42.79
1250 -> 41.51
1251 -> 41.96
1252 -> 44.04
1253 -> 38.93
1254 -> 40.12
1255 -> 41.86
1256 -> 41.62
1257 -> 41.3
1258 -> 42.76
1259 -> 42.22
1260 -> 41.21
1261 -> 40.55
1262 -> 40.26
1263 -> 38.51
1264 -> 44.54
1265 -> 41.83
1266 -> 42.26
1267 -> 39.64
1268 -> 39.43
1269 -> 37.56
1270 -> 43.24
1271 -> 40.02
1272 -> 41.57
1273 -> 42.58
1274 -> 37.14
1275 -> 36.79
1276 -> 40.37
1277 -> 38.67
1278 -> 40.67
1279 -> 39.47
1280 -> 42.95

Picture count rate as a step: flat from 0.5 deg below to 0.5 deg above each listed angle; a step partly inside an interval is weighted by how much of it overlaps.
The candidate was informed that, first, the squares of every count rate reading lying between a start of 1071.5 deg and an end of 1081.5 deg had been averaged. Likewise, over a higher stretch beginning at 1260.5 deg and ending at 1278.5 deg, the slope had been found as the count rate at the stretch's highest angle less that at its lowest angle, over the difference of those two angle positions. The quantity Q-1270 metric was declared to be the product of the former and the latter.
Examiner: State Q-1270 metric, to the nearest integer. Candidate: 14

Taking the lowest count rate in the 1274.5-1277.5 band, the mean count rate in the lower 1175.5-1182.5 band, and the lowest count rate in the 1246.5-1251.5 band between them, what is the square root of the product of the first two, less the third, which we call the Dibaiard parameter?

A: -1.2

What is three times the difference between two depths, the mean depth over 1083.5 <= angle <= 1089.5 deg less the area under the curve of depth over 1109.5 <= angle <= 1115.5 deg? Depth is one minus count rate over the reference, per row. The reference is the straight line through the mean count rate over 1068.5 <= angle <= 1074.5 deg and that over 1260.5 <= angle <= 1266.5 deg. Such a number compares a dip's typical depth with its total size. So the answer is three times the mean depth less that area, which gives -2.8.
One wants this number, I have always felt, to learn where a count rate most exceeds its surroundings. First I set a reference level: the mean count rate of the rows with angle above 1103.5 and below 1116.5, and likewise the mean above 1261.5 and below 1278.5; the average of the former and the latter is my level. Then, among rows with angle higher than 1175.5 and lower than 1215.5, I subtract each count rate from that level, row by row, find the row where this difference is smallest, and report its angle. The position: 1191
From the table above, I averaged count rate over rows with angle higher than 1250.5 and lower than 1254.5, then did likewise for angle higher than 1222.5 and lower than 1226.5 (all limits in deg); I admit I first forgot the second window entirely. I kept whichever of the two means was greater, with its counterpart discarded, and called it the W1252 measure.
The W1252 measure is 41.5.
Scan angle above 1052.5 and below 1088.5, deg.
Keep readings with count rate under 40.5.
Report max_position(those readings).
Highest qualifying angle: 1088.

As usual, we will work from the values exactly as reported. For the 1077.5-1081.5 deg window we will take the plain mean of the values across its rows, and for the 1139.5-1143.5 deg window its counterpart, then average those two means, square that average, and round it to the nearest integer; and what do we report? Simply 2004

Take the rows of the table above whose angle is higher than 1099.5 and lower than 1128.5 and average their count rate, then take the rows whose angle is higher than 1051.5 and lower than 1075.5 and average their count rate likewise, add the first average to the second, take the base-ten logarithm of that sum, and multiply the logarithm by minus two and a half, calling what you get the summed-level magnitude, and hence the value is -4.85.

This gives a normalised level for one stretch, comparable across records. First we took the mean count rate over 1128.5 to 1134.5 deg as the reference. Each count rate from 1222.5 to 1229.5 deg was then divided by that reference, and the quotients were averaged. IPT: 0.907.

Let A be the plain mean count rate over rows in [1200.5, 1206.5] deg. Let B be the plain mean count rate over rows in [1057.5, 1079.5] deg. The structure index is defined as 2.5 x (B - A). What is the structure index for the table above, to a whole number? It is 20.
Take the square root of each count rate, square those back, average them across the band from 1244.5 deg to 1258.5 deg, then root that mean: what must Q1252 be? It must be 6.45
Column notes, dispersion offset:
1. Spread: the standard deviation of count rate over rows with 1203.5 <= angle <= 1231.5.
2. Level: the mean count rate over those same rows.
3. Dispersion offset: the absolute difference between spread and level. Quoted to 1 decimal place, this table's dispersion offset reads 38.1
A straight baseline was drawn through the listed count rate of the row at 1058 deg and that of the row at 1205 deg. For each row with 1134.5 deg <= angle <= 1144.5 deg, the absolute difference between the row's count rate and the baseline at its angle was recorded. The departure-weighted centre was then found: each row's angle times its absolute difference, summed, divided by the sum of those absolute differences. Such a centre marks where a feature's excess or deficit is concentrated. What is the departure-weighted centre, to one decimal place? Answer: 1139.5 deg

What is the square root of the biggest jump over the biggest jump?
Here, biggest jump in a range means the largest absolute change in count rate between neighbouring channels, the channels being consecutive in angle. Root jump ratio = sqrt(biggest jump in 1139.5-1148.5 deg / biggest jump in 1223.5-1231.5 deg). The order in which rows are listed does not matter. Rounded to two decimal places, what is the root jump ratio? 1.03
